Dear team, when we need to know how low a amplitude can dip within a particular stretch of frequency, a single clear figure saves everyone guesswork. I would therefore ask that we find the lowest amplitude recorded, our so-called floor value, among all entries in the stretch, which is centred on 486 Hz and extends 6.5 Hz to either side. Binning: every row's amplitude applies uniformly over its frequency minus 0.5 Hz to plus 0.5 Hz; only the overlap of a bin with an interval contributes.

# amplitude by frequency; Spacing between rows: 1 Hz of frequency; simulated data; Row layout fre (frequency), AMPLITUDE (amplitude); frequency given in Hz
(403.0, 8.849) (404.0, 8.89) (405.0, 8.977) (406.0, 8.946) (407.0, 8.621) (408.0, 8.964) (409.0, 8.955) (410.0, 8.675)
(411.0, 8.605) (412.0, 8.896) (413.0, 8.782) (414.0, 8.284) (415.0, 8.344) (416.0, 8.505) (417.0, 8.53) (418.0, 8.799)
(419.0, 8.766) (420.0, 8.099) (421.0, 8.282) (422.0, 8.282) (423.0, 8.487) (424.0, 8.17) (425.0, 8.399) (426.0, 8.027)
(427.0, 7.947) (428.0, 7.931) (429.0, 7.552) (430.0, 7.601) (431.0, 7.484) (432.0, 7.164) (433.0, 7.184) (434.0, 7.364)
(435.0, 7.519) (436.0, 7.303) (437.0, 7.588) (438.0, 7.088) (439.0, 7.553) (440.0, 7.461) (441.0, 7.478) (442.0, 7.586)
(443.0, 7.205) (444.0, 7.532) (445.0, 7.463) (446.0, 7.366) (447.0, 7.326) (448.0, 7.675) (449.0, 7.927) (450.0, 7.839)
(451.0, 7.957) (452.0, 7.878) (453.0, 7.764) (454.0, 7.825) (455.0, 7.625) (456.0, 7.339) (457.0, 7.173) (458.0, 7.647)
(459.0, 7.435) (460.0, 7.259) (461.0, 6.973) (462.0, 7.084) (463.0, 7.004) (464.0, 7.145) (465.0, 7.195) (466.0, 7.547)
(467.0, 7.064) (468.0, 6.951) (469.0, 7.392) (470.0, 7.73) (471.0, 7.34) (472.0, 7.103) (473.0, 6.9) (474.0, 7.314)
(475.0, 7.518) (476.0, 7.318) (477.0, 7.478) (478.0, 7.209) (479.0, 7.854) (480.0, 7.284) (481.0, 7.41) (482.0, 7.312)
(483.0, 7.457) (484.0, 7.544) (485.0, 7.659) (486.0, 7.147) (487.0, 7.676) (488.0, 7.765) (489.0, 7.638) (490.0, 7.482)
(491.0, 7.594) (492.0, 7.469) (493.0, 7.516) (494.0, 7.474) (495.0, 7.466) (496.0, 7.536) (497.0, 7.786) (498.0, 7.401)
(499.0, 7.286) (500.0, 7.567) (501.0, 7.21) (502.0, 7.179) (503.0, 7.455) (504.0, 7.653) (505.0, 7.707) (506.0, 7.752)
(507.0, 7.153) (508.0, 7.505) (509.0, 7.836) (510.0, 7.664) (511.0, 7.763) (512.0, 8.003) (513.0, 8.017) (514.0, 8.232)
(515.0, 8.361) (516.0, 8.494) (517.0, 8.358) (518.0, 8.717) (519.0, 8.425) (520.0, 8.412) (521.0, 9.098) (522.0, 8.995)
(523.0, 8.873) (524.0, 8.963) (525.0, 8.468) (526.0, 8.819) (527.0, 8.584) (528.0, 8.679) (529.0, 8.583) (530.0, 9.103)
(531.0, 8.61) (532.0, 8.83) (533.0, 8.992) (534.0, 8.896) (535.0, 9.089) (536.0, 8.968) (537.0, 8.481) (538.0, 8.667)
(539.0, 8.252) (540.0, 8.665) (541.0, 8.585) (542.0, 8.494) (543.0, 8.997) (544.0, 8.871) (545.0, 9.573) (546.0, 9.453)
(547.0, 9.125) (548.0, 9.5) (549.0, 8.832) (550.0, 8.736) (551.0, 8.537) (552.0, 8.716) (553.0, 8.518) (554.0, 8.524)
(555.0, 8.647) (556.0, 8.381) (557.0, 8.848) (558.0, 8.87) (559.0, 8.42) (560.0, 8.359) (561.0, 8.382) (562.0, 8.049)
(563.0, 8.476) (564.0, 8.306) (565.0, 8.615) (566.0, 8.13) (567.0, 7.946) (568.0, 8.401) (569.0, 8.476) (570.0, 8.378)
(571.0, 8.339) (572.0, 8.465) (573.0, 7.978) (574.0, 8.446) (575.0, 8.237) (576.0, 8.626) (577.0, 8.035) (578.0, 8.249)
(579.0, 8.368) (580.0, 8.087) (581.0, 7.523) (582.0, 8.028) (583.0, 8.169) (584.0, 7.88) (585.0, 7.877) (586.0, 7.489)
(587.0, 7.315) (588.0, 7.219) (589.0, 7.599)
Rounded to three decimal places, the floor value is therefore 7.147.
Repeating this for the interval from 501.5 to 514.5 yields 7.153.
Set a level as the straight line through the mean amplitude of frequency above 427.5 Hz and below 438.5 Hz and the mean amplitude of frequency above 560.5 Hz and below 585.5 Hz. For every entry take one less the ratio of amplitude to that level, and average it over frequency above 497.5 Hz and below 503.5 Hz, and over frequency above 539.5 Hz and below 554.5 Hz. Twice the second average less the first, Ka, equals -0.26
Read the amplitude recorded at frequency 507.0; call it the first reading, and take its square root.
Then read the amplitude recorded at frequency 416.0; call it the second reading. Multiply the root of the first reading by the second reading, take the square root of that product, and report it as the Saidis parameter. 4.77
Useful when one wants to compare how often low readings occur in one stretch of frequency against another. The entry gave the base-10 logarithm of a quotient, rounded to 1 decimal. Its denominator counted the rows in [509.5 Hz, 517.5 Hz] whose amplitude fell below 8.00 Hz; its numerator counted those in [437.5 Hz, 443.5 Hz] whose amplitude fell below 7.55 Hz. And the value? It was 0.3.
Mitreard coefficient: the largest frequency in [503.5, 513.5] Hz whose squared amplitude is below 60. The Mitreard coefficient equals 510.0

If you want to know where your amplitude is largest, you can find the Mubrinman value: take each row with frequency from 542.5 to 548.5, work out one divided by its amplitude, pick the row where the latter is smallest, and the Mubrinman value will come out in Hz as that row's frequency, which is 545.0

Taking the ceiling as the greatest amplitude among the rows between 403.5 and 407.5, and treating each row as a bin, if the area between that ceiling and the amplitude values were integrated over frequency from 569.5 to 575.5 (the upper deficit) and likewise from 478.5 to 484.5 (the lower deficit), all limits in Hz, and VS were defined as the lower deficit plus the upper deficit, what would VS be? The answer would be 13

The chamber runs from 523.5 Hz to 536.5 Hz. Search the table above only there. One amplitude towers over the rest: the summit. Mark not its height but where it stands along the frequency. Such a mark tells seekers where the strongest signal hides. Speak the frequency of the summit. 530.0 Hz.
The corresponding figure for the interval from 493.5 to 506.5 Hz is 497.0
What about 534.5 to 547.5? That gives 545.0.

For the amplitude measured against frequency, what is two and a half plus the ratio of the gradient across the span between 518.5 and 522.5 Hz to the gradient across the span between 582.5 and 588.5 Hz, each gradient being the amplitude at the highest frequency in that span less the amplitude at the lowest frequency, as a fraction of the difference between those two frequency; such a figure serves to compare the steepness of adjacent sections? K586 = 1.5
